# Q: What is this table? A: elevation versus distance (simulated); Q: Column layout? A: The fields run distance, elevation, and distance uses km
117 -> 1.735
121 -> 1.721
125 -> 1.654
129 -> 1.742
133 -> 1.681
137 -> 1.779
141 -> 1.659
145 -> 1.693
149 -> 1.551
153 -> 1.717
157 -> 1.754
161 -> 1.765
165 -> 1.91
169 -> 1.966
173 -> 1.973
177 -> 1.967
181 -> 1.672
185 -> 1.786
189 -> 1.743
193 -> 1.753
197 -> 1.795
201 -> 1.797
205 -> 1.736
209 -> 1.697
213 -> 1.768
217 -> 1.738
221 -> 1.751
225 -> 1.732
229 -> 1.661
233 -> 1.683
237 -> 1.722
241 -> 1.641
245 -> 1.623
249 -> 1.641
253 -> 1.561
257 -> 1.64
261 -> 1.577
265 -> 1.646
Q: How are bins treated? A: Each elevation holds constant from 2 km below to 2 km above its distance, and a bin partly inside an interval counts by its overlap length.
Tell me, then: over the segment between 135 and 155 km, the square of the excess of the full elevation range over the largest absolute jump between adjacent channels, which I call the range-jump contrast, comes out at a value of 0.004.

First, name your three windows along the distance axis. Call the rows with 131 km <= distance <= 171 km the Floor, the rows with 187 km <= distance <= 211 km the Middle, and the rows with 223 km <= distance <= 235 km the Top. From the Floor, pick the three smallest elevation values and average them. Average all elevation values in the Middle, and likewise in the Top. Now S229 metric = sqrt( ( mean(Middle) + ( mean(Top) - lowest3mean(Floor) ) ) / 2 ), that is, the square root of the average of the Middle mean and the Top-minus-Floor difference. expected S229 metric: 0.953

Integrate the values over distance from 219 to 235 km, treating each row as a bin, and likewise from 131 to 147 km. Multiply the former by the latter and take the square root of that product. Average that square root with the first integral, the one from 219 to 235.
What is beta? 27.3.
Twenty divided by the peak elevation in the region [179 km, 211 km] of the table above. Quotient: 11.1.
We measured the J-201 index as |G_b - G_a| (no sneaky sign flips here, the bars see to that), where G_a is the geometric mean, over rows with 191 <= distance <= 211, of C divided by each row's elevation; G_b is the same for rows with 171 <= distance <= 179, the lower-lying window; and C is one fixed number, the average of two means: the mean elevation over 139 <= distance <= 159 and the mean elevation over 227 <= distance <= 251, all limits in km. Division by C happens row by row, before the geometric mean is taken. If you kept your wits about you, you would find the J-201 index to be 0.10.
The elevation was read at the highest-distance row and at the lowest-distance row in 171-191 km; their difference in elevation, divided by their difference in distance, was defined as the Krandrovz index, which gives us -0.0144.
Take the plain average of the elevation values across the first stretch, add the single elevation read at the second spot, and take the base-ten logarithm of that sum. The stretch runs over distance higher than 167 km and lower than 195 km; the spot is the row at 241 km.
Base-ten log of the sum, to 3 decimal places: 0.541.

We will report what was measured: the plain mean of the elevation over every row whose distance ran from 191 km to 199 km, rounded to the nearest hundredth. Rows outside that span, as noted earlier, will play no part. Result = 1.77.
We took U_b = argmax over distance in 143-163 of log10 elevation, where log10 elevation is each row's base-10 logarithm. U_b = 161 km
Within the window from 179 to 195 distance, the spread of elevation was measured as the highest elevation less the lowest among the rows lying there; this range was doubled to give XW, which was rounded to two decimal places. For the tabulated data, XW 0.23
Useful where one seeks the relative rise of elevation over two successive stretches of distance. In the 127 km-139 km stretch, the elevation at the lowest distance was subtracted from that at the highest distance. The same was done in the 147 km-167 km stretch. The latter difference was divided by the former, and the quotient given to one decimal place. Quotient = 9.7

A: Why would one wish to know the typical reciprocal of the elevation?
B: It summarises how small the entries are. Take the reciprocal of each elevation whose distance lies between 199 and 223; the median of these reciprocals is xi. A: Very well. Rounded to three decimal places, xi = 0.573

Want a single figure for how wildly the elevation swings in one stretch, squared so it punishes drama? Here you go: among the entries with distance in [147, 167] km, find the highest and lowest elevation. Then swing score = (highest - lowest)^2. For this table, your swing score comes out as 0.129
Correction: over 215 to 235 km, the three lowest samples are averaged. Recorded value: 1.69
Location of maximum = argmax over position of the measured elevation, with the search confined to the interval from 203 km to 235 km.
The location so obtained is 213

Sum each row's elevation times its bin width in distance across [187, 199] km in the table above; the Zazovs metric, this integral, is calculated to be 21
